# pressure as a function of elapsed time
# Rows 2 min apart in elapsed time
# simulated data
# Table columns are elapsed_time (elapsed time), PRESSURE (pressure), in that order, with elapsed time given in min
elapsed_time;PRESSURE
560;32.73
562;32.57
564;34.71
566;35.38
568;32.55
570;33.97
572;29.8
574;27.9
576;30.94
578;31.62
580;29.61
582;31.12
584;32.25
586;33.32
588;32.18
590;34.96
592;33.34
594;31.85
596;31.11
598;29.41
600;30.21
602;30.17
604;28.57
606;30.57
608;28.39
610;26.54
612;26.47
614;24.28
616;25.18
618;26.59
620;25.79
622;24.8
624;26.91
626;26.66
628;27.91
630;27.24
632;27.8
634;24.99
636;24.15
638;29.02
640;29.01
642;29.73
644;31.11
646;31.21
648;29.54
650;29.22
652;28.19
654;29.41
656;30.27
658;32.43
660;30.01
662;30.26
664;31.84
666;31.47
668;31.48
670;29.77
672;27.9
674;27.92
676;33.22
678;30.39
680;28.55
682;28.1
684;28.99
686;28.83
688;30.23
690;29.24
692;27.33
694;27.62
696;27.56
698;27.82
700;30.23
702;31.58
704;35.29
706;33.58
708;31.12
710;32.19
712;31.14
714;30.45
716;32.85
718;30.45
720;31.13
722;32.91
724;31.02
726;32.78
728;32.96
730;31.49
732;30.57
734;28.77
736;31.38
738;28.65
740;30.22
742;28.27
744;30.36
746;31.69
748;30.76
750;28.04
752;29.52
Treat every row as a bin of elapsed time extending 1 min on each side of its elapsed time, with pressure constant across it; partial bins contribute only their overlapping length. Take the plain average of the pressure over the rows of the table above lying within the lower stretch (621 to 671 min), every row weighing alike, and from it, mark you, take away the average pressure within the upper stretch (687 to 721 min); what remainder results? -2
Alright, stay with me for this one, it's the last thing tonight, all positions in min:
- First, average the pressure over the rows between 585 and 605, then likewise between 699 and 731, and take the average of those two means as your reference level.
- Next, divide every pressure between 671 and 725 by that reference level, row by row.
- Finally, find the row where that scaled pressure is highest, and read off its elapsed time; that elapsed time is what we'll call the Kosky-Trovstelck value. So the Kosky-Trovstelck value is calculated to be 704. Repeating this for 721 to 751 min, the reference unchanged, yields 728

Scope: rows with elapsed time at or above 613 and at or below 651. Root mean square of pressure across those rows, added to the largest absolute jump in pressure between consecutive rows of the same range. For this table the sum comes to 32.4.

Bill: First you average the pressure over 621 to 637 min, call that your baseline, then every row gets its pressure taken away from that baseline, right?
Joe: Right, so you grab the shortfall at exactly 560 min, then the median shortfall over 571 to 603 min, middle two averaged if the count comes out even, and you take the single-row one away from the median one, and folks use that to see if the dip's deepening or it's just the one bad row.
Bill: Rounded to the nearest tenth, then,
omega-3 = 1.6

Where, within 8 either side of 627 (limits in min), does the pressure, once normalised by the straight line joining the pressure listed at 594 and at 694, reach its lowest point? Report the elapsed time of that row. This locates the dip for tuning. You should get 622 min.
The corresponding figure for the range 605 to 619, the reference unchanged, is 614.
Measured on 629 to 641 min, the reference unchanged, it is 636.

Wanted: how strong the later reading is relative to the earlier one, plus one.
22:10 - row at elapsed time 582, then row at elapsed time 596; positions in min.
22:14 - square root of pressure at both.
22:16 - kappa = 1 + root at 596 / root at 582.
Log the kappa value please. 2.00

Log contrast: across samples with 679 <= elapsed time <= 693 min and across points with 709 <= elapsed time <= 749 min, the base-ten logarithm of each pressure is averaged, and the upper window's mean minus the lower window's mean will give 0.03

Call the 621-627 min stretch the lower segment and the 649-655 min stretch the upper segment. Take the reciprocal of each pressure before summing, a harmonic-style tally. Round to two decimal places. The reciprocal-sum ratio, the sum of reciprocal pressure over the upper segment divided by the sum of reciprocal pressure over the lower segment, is 0.90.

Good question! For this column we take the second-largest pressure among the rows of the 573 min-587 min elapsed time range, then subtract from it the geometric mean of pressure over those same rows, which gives 1.3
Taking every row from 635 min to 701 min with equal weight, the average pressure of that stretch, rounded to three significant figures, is 29.5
